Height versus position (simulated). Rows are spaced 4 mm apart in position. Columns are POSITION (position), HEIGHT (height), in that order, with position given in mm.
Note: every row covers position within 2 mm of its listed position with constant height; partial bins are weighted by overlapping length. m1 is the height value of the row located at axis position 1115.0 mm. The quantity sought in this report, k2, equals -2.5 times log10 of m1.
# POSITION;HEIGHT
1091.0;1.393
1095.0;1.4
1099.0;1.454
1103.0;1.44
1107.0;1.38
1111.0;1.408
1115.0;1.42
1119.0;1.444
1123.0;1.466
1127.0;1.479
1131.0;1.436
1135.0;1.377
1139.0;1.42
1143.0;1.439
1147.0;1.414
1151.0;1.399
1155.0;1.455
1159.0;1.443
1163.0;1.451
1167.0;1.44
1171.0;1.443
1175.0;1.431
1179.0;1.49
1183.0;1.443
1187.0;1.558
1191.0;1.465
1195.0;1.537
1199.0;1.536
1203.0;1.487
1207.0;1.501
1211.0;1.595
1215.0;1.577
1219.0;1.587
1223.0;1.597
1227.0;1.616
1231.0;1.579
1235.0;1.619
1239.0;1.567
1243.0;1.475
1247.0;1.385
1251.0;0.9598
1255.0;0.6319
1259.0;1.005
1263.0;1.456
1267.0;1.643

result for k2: -0.381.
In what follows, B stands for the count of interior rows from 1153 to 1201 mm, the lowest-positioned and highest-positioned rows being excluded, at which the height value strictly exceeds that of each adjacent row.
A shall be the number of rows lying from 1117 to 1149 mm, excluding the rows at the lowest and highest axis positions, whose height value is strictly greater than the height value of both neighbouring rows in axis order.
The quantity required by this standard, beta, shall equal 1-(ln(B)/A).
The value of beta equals 0.2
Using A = 2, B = 5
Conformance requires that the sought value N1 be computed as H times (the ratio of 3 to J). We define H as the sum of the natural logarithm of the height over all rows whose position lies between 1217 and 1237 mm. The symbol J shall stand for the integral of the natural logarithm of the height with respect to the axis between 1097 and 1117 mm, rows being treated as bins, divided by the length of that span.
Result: 20.1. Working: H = 2.35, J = 0.351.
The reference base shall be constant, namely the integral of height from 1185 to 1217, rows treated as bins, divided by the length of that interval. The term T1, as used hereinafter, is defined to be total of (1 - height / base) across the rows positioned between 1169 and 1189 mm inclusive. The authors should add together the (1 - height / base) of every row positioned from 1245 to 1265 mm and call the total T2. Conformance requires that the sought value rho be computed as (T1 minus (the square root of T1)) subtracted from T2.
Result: 1.70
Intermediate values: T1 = 0.19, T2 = 1.5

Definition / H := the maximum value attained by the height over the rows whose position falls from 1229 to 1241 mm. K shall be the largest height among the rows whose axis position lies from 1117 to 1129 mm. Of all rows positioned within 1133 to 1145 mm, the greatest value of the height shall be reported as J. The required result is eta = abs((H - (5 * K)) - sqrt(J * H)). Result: 7.3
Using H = 1.619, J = 1.439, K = 1.479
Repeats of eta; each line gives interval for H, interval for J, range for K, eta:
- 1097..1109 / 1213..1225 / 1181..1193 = 7.9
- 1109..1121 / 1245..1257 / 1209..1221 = 7.9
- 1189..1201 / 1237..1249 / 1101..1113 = 7.2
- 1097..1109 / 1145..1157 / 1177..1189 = 7.8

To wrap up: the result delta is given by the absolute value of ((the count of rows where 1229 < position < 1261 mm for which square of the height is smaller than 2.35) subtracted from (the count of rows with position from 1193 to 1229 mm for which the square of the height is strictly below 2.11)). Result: 5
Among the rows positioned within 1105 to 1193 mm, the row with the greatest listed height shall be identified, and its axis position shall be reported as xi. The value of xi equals 1187.0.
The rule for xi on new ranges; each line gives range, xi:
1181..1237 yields 1235.0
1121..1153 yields 1127.0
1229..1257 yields 1235.0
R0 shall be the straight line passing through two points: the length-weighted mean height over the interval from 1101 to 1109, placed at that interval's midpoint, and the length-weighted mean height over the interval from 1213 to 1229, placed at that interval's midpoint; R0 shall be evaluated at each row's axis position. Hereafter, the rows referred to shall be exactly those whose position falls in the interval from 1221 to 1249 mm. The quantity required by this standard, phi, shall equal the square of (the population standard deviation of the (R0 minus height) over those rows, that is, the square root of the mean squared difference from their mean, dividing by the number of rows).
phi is 0.0083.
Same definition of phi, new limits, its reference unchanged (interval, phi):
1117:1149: 0.0016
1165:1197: 0.0014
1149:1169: 0.0003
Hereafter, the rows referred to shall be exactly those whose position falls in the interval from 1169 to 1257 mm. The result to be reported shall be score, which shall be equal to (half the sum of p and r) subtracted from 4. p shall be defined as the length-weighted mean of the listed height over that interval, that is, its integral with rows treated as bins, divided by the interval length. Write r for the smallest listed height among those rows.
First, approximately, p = 1.46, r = 0.6319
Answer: 2.95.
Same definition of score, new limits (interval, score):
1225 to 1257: 3.01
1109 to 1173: 2.59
